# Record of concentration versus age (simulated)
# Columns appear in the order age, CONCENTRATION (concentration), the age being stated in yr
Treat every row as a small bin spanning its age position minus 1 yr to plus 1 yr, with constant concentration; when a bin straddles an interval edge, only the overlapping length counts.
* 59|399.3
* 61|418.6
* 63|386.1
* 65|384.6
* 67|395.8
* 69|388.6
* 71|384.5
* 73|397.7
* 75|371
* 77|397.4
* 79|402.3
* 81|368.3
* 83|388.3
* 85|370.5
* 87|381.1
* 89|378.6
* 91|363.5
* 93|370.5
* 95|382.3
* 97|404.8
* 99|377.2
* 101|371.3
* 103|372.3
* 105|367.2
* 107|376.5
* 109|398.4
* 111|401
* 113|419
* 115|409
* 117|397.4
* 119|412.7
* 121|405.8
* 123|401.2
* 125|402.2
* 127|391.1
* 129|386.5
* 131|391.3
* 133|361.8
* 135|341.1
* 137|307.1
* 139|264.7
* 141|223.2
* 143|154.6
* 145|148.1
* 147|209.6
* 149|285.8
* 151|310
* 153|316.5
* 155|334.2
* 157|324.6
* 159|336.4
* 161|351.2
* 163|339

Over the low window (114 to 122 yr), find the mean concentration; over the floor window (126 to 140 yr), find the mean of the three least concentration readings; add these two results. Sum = 711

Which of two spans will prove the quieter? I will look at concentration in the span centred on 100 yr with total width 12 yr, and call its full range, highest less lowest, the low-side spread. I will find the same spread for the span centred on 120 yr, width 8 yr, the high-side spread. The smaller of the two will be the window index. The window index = 15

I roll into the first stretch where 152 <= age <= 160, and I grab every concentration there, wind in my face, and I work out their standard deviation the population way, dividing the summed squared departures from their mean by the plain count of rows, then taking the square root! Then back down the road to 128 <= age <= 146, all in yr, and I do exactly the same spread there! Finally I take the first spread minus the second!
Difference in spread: -81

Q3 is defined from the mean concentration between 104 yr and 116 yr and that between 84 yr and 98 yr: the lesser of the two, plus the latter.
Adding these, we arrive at 758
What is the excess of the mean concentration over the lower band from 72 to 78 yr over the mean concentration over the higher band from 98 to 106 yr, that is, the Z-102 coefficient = 17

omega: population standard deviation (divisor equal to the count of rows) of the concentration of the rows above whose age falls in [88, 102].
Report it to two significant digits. 12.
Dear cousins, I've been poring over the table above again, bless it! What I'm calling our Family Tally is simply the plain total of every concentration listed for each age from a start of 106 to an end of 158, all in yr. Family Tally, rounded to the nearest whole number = 8773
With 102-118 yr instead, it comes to 3141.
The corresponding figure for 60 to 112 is 9998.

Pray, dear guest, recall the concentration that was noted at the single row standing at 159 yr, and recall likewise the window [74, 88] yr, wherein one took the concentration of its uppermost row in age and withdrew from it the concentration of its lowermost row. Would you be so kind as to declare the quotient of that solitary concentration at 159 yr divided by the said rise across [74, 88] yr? 33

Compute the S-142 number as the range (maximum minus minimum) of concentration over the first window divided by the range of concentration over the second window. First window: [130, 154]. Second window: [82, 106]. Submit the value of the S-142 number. 5.9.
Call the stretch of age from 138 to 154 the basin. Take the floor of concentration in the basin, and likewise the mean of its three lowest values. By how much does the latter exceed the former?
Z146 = 23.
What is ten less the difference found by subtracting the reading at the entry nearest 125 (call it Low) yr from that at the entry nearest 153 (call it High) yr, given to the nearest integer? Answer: 96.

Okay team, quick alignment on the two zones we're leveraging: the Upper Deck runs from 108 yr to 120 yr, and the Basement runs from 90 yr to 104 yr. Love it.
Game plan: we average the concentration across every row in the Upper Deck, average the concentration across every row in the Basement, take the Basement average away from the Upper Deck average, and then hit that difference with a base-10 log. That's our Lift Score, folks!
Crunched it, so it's 1.5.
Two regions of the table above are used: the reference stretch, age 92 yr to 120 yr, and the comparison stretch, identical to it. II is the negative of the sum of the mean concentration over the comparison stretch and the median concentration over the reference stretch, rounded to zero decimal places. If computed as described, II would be -780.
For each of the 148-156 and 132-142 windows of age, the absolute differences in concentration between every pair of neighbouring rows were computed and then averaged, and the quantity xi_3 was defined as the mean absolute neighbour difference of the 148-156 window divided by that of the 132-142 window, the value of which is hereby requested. 0.5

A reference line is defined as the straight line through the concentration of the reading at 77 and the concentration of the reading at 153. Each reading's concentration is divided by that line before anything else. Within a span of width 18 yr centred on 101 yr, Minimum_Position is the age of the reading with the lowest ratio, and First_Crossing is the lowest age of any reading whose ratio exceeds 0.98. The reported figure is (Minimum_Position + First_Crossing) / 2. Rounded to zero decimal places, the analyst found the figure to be 94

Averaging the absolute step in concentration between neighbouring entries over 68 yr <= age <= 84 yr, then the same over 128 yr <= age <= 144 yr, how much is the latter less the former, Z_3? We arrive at 16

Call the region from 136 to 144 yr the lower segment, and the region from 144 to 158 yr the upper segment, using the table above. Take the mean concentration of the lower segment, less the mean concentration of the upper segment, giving -38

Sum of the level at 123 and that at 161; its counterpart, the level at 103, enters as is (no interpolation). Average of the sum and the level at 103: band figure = 562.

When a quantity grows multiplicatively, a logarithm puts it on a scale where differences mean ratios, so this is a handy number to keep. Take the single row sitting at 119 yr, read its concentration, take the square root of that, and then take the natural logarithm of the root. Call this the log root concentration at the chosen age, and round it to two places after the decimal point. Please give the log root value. 3.01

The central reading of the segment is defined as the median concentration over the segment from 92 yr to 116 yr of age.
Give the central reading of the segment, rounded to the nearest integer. 380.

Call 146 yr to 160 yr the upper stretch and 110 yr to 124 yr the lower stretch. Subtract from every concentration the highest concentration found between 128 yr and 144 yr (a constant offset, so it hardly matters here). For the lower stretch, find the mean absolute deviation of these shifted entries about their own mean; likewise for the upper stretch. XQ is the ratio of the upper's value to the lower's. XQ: 5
